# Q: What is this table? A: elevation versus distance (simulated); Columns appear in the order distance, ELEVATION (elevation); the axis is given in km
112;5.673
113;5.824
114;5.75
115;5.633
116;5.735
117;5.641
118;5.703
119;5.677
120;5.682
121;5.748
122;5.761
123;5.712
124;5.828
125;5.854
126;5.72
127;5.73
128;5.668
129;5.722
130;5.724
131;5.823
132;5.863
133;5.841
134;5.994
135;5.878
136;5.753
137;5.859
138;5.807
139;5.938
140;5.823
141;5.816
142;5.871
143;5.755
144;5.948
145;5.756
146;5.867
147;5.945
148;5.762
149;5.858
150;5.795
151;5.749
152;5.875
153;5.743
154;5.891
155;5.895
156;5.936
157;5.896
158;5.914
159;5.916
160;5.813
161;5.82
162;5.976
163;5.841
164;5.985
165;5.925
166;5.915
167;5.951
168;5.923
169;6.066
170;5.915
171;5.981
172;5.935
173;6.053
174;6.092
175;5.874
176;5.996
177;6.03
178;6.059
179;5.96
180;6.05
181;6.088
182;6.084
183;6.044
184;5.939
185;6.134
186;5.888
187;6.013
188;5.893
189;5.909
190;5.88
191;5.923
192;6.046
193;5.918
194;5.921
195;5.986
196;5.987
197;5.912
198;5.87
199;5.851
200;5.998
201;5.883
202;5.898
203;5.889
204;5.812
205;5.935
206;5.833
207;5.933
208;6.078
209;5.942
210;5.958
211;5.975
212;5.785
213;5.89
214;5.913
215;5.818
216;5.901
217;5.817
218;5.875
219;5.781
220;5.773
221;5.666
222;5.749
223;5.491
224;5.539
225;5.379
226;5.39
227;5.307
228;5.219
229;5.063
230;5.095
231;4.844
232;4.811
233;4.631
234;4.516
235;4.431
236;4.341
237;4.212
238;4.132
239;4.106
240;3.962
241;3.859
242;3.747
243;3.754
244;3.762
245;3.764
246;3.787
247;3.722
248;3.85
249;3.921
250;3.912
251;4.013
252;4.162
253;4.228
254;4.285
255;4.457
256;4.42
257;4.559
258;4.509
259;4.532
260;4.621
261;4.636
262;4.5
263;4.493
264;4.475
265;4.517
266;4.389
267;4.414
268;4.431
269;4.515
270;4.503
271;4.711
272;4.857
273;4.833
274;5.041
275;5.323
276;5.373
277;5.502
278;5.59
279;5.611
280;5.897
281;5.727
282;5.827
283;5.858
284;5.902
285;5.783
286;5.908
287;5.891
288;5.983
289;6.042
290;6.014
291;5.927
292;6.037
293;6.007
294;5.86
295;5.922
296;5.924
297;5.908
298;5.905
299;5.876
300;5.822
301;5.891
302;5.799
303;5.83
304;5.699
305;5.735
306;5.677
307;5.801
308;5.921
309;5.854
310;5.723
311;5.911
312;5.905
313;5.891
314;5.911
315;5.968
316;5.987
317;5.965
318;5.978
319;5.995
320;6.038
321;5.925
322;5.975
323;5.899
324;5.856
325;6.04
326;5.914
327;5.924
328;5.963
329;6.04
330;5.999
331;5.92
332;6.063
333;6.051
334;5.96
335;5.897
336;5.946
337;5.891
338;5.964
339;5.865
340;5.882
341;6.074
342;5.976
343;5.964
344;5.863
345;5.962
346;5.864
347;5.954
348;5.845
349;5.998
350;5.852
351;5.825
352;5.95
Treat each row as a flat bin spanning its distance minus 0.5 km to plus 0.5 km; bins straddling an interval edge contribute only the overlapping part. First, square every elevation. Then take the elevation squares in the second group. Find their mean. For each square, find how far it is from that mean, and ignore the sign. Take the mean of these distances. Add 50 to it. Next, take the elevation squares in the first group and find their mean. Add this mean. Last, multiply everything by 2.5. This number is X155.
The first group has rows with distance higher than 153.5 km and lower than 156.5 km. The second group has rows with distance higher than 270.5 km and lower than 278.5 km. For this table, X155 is 220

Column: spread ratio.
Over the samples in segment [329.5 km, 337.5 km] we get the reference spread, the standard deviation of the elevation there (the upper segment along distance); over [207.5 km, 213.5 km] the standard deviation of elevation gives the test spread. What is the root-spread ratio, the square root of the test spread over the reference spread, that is 1.2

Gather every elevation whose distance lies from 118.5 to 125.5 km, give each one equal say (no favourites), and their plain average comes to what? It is 5.75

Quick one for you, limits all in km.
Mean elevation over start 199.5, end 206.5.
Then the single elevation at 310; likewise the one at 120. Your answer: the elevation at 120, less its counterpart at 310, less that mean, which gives -5.9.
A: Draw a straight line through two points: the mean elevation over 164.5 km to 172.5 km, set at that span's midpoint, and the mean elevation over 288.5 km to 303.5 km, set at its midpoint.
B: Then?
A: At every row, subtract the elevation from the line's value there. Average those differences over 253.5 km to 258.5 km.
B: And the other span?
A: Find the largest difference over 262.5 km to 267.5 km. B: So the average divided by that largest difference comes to 1.0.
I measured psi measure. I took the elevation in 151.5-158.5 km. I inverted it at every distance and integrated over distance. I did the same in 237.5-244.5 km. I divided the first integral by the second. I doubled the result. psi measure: 1.3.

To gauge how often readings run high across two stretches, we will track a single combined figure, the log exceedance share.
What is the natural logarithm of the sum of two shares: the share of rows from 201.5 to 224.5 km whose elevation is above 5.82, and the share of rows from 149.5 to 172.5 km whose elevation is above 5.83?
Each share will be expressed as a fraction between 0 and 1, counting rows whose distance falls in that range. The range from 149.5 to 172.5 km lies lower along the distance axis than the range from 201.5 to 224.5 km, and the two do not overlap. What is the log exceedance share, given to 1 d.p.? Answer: 0.3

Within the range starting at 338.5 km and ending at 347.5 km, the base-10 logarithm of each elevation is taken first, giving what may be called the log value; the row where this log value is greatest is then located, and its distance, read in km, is 341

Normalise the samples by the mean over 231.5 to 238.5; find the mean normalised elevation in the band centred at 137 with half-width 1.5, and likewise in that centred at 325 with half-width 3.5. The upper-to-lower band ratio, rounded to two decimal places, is 1.02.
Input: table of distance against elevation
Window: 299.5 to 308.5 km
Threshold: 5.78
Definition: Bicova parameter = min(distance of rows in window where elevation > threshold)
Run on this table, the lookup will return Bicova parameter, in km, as 300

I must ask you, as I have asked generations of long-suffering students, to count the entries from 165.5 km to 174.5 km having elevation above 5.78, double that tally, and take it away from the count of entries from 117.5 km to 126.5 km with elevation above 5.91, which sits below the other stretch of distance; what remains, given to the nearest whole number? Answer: -18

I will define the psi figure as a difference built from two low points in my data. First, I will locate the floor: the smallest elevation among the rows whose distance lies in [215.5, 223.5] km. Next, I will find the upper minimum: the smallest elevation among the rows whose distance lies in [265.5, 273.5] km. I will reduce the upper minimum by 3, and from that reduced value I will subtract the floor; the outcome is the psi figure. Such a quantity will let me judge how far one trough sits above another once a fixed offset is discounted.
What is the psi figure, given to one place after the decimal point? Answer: -4.1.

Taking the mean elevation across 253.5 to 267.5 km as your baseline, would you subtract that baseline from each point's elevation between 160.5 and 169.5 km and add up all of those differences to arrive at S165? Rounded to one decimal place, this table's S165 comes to 13.0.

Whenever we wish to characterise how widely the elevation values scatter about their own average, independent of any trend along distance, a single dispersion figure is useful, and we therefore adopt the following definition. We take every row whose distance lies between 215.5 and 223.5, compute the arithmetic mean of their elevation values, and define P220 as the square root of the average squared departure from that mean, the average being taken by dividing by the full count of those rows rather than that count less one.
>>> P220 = 0.12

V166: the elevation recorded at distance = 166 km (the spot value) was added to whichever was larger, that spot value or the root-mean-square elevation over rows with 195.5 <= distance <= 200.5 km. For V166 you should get 11.8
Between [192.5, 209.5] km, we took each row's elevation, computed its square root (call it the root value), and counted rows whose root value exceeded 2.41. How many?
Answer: 17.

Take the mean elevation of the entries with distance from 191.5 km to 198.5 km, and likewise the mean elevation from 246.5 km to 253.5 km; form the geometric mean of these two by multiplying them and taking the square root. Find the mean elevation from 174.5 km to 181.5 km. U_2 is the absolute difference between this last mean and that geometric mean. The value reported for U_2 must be 1.1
